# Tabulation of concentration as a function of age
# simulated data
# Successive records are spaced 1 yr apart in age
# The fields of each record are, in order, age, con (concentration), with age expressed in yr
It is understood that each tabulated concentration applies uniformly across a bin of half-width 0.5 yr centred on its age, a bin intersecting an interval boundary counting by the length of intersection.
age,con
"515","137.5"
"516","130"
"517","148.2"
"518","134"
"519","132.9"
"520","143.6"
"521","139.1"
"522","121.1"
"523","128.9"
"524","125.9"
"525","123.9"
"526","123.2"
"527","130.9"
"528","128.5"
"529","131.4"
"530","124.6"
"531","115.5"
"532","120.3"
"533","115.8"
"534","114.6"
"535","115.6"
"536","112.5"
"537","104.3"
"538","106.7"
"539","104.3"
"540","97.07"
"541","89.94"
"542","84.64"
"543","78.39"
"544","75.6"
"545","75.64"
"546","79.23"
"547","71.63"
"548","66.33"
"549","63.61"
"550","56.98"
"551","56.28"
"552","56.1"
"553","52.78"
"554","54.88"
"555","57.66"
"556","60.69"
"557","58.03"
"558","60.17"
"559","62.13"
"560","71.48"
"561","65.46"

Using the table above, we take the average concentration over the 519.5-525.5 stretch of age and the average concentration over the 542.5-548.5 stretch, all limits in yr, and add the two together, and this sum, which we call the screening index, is 205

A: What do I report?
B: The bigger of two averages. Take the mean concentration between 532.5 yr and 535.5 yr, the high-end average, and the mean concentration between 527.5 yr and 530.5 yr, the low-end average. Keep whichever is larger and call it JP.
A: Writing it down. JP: 128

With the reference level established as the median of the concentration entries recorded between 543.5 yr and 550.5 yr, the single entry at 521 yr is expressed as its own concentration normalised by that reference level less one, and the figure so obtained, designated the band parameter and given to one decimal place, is 0.9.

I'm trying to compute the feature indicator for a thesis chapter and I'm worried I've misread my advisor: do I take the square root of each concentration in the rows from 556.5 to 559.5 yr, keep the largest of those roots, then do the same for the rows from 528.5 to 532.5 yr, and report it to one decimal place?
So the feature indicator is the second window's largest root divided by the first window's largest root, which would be 1.5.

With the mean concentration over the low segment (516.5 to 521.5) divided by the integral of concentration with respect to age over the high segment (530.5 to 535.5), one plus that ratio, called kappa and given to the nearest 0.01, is 1.24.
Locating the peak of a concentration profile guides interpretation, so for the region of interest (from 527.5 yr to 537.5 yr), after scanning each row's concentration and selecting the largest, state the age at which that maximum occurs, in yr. 529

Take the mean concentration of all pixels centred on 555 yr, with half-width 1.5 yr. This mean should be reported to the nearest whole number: 58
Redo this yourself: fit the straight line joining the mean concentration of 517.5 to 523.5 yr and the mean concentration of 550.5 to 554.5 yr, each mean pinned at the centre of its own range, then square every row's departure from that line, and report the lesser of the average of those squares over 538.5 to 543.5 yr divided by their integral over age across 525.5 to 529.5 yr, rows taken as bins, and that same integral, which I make 0.12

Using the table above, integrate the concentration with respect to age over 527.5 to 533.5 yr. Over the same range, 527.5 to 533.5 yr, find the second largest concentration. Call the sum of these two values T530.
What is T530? 865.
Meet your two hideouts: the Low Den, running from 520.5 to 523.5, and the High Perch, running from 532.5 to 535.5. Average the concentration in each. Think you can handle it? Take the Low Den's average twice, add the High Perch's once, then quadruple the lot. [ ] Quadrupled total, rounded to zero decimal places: 1499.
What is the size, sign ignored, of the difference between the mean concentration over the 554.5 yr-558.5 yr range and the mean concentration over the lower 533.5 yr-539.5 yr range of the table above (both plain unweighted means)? 51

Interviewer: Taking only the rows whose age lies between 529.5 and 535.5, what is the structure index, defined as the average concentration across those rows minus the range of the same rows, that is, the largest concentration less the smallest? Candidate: 108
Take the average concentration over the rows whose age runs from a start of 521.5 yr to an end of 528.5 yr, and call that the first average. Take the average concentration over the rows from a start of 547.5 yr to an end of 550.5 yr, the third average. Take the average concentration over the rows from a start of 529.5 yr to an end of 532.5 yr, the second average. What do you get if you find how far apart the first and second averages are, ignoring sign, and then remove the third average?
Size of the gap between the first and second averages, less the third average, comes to -56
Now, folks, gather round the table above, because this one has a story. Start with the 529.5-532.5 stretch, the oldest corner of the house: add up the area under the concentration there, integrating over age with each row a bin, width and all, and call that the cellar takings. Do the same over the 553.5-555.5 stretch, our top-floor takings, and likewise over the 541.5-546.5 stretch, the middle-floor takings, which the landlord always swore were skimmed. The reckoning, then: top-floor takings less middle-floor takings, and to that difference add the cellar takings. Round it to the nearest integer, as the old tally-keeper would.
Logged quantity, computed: 79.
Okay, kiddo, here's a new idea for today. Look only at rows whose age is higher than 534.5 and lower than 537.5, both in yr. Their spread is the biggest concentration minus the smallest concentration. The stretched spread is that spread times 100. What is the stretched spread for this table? 1130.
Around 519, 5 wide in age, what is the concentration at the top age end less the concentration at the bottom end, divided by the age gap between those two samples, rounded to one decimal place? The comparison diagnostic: -2.3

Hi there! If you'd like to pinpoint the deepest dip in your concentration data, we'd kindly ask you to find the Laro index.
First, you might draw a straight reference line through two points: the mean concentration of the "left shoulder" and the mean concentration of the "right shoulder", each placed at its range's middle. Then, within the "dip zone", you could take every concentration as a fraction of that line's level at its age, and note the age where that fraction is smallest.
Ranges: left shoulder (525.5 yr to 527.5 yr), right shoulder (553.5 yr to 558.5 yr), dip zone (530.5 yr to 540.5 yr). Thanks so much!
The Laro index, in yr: 531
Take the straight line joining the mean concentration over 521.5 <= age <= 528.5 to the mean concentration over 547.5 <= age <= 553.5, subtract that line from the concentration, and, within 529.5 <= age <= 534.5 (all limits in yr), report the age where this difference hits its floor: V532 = 531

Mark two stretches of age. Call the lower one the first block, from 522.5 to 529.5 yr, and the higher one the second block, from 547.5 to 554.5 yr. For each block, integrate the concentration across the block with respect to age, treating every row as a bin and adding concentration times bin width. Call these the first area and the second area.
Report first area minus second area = 486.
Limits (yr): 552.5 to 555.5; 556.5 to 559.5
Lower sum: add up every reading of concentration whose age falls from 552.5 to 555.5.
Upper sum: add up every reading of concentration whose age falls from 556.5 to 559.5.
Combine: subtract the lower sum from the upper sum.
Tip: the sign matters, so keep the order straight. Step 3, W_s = 15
